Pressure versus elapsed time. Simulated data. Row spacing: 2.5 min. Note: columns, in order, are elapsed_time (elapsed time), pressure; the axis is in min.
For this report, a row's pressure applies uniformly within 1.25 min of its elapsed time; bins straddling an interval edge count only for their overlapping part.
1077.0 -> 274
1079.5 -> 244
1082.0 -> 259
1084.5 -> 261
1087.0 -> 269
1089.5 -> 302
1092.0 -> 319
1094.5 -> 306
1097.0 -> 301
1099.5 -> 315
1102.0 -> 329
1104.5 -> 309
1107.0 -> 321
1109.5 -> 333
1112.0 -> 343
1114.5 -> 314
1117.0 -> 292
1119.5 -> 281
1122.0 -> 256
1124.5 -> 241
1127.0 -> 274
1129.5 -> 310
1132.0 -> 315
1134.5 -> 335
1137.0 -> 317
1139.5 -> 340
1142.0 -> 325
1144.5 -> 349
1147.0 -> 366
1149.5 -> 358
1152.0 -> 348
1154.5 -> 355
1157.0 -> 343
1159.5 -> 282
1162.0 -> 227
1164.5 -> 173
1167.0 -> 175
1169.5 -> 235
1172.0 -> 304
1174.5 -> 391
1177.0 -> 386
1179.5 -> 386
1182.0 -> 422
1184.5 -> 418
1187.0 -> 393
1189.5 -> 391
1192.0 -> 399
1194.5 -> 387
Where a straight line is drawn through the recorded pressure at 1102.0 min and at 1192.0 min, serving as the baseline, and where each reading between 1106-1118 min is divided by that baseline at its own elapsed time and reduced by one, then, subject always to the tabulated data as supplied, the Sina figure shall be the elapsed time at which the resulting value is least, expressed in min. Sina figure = 1117.0 min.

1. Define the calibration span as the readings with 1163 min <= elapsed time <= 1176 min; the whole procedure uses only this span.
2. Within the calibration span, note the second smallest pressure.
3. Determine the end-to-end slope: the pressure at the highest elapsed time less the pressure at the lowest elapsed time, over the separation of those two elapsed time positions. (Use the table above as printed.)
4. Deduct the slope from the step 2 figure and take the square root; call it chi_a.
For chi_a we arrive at 12.4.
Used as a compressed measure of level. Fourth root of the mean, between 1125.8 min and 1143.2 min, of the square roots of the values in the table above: 2.05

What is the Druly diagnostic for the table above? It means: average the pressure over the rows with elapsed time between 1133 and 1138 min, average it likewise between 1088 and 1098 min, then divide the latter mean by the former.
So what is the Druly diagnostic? 0.94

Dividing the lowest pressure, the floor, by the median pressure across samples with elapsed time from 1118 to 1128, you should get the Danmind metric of 0.91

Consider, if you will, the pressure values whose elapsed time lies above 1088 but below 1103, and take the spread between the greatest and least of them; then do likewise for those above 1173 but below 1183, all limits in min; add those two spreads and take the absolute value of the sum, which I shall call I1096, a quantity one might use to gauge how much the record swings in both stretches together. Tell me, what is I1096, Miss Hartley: 64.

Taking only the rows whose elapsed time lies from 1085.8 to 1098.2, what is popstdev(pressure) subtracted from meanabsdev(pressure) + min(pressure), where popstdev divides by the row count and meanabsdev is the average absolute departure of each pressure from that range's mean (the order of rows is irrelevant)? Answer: 265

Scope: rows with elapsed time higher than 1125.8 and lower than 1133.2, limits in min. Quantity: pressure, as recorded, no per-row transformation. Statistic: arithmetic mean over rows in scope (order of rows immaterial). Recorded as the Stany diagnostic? 300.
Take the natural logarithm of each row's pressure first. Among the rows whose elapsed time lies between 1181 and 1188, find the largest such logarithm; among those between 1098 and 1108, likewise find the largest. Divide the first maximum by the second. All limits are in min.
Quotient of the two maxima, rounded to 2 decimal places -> 1.04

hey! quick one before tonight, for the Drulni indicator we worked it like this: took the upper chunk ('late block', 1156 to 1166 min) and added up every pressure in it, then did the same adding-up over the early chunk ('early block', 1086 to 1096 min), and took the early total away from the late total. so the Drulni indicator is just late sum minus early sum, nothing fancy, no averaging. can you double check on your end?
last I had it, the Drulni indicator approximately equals -171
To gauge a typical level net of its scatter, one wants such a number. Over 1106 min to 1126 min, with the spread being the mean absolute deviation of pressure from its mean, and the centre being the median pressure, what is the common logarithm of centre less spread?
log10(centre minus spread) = 2.44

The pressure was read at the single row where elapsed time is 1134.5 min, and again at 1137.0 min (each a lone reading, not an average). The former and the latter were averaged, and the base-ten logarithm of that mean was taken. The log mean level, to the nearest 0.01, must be 2.51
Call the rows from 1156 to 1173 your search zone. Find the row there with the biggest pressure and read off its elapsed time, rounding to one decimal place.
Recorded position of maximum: 1157.0 min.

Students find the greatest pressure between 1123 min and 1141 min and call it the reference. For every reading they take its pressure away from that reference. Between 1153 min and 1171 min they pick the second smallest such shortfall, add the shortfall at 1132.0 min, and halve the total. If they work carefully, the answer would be 11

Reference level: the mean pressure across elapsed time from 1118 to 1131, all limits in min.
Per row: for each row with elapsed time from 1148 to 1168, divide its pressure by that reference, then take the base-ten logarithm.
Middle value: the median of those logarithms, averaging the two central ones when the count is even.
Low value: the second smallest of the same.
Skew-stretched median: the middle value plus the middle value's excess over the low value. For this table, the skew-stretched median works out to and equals 0.31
